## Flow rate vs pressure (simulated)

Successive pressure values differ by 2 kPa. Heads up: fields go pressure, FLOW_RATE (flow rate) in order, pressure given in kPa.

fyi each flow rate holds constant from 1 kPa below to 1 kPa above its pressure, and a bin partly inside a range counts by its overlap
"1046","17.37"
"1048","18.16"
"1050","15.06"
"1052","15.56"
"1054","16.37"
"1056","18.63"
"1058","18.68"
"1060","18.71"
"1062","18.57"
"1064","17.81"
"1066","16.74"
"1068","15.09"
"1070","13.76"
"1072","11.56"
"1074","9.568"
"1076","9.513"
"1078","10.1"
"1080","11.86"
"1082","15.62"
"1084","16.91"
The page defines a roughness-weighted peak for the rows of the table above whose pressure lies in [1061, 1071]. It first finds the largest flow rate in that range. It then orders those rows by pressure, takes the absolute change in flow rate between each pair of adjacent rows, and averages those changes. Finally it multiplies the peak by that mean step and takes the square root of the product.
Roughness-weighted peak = 4.7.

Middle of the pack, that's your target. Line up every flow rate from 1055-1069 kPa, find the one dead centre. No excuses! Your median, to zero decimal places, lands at 19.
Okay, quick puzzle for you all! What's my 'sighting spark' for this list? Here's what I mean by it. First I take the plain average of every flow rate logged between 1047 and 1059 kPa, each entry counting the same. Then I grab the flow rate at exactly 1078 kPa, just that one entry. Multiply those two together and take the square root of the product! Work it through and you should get 13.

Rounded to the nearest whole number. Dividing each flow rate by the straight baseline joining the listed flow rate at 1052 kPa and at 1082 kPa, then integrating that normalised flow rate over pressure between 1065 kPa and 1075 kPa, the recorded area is 9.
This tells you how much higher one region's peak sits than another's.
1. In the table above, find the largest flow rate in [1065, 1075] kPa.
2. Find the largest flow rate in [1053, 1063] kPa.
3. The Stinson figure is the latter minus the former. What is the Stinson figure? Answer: 2.0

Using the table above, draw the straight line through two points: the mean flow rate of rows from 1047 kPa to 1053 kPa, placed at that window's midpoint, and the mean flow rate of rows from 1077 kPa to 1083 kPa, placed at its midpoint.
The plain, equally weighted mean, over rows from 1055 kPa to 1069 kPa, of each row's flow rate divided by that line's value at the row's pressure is 1.20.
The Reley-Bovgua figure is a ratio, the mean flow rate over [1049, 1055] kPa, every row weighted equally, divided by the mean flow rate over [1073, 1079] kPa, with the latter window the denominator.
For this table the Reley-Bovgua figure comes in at 1.6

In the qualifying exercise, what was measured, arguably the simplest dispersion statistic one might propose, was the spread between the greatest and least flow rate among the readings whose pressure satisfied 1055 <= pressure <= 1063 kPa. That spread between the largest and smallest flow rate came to 0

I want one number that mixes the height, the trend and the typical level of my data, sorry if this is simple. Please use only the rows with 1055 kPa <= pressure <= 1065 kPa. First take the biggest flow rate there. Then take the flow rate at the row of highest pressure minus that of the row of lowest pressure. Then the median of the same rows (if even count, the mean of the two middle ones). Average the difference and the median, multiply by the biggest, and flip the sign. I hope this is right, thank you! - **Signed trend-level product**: -167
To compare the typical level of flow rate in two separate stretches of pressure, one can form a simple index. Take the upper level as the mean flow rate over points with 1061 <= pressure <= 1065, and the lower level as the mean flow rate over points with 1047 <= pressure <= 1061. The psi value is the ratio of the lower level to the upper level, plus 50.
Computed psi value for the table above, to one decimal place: 51.0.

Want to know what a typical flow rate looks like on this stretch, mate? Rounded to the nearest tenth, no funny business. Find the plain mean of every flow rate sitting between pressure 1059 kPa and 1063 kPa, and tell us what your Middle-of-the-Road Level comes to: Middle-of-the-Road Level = 18.6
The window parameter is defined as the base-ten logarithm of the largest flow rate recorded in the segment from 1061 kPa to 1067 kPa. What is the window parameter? 1.27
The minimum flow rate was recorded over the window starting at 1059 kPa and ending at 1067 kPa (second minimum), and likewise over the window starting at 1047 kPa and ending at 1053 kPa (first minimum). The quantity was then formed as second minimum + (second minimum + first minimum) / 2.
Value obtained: 32.6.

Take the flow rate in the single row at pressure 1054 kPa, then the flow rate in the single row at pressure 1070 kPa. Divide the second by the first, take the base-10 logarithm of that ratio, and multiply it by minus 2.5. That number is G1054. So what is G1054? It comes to 0.2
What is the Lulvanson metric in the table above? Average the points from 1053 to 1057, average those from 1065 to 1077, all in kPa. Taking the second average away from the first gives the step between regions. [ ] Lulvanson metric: 4.8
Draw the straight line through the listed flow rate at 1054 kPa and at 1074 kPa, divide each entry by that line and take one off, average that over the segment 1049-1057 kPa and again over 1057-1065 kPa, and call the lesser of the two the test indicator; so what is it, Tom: -0.01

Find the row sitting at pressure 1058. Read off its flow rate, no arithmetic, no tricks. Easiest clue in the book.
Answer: 18.68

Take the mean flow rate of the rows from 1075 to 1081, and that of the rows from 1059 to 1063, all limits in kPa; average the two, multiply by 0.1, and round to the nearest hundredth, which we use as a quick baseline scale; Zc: 1.46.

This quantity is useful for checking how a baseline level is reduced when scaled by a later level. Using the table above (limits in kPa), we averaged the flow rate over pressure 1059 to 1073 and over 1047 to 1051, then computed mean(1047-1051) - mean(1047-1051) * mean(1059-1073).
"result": -250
